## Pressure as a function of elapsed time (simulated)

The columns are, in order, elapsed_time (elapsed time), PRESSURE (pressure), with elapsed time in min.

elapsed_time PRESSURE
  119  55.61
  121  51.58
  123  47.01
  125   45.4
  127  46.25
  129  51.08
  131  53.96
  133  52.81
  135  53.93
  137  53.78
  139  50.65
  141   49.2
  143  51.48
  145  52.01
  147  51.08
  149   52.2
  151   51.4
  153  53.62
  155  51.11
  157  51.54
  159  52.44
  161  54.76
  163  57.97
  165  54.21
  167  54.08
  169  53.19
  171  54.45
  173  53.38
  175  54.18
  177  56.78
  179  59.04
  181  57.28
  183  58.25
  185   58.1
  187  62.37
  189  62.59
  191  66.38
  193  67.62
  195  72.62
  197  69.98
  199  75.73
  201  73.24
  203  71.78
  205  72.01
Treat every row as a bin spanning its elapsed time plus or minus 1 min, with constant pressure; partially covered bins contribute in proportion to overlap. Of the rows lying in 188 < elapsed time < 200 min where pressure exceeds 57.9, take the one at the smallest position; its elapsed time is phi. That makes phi 189 min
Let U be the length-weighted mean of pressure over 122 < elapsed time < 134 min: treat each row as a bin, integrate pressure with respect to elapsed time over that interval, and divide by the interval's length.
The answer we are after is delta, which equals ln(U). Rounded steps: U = 49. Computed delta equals 3.90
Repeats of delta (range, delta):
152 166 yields 3.98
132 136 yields 3.98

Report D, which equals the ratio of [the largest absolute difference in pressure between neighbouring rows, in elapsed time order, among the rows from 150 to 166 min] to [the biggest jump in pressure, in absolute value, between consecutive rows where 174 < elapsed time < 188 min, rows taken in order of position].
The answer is 0.9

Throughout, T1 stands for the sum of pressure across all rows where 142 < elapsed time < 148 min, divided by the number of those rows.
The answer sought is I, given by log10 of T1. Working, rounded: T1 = 52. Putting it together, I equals 1.71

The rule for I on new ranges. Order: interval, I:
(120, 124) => 1.69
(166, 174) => 1.73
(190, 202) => 1.85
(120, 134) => 1.70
